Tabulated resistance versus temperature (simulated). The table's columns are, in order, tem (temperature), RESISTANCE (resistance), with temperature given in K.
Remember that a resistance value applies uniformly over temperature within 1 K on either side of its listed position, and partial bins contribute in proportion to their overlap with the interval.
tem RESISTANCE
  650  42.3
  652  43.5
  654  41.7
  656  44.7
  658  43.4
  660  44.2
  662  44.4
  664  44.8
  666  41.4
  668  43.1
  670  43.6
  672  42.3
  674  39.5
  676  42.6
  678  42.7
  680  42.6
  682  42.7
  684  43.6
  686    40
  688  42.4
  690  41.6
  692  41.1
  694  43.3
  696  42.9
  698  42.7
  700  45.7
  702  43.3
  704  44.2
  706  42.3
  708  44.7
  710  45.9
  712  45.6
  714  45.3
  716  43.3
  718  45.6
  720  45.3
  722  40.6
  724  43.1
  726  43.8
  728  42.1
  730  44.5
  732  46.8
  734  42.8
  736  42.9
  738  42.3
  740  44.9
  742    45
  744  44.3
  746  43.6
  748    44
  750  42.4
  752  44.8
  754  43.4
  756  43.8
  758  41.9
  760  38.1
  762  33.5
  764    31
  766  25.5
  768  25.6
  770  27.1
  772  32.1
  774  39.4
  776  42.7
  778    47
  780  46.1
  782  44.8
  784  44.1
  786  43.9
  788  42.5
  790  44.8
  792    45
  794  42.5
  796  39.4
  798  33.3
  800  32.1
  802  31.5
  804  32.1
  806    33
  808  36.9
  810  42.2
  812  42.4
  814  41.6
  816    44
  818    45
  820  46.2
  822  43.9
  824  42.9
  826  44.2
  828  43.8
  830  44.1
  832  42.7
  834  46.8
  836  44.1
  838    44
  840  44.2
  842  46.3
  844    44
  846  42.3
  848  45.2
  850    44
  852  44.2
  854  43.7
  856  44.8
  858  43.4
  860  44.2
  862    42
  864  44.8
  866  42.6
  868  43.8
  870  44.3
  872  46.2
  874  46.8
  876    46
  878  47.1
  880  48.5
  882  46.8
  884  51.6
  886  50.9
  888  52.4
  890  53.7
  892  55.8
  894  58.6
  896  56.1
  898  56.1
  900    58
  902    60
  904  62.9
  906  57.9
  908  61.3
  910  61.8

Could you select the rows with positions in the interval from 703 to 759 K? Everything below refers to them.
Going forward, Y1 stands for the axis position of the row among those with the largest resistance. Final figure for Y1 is 732 K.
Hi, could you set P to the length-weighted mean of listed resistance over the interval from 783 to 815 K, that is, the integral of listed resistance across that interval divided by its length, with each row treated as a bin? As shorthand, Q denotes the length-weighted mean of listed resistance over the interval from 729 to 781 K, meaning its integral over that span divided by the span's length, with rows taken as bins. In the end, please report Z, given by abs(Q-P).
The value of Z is 1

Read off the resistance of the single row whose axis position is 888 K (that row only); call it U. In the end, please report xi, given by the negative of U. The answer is -52.4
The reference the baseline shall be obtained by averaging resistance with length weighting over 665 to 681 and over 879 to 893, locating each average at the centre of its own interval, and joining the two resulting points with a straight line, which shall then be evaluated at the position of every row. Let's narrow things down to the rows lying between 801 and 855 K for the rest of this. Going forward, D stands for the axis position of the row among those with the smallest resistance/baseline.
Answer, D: 802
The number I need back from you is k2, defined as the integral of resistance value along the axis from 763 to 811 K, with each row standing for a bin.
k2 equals 1809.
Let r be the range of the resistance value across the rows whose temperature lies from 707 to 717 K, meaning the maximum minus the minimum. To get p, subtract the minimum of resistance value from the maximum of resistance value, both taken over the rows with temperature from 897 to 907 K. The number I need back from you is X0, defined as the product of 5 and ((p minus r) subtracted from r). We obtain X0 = -8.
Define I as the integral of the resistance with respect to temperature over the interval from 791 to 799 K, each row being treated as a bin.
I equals 320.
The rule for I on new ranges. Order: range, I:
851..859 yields 352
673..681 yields 335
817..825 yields 356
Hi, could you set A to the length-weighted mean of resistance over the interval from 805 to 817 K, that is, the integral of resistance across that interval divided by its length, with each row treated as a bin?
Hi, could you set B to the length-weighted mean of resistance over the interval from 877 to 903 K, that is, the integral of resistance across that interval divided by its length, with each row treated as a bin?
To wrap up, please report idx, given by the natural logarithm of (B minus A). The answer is 2.6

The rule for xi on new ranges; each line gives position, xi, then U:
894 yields -58.6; 58.6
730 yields -44.5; 44.5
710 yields -45.9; 45.9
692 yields -41.1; 41.1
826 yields -44.2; 44.2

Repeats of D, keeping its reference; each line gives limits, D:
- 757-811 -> 766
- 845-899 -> 862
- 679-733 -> 722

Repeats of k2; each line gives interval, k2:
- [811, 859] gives 2116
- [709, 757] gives 2112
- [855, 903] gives 2369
